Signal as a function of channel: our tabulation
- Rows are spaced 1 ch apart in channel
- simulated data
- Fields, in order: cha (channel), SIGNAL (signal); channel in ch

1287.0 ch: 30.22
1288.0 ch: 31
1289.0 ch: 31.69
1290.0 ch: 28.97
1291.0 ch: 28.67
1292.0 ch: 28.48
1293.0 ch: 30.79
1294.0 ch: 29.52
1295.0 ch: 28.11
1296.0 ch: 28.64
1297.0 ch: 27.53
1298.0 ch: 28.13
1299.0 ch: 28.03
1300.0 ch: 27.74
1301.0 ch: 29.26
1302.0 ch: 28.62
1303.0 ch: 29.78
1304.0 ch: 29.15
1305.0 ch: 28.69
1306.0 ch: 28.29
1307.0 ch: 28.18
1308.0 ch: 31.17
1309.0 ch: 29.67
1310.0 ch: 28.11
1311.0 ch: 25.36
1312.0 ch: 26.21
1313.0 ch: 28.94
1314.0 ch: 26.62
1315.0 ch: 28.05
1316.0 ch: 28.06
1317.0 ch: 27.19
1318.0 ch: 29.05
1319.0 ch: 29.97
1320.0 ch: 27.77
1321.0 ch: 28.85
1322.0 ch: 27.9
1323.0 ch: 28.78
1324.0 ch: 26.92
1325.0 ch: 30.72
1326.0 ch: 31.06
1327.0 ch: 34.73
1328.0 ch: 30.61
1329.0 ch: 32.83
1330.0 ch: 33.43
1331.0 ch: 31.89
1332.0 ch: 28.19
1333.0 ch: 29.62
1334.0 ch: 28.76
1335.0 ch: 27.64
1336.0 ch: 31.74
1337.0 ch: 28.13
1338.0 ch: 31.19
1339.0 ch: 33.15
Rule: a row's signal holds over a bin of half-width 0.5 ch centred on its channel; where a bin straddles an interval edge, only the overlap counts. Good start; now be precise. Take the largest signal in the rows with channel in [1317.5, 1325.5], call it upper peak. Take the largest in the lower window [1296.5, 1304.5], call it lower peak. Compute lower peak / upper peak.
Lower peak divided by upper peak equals 0.97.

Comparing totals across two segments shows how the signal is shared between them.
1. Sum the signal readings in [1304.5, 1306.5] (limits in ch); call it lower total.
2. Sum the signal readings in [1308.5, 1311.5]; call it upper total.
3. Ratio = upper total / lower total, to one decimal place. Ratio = 1.5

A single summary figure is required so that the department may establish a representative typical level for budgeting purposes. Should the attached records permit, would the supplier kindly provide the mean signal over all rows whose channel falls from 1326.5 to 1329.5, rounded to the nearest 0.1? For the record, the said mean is 32.7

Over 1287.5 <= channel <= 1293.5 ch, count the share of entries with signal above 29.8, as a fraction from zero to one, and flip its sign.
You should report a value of -0.5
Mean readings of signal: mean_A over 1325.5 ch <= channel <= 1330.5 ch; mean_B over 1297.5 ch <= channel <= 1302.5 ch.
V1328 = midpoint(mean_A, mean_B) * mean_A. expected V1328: 990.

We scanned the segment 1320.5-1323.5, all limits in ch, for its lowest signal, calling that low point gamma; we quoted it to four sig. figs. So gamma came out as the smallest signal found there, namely 27.90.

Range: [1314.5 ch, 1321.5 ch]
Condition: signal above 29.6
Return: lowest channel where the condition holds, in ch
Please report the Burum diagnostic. 1319.0 ch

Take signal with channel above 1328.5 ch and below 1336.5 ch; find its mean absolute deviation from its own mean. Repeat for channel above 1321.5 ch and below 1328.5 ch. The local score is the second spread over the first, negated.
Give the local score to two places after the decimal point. -0.98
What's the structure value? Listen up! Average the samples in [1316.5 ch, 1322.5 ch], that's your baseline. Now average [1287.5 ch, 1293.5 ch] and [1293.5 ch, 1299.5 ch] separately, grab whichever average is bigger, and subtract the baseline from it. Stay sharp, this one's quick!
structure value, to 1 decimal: 1.5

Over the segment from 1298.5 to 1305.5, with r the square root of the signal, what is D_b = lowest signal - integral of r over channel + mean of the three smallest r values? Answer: -4.5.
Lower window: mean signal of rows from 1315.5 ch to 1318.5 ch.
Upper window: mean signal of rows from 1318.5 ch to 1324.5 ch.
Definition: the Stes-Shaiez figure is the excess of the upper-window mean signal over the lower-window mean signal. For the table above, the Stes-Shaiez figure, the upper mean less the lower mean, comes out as 0.3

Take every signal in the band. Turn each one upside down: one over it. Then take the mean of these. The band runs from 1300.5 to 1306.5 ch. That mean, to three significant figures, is 0.0345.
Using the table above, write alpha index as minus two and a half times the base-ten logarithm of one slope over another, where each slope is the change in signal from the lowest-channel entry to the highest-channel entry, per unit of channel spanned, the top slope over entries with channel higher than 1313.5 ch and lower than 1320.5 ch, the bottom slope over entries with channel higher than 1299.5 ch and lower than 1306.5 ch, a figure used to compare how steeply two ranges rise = -0.8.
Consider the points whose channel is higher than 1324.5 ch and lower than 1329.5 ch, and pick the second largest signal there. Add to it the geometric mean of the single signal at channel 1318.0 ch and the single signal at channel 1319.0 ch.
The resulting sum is 62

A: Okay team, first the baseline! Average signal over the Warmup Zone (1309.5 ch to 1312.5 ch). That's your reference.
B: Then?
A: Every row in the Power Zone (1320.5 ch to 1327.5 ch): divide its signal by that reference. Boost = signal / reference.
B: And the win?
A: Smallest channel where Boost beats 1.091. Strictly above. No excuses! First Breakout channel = 1325.0 ch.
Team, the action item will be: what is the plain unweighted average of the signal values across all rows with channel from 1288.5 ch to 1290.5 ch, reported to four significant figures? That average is 30.33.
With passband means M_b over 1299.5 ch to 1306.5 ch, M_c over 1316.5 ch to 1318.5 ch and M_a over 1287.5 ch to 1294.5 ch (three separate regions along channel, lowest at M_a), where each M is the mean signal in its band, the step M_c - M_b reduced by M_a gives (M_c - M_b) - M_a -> -30.5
